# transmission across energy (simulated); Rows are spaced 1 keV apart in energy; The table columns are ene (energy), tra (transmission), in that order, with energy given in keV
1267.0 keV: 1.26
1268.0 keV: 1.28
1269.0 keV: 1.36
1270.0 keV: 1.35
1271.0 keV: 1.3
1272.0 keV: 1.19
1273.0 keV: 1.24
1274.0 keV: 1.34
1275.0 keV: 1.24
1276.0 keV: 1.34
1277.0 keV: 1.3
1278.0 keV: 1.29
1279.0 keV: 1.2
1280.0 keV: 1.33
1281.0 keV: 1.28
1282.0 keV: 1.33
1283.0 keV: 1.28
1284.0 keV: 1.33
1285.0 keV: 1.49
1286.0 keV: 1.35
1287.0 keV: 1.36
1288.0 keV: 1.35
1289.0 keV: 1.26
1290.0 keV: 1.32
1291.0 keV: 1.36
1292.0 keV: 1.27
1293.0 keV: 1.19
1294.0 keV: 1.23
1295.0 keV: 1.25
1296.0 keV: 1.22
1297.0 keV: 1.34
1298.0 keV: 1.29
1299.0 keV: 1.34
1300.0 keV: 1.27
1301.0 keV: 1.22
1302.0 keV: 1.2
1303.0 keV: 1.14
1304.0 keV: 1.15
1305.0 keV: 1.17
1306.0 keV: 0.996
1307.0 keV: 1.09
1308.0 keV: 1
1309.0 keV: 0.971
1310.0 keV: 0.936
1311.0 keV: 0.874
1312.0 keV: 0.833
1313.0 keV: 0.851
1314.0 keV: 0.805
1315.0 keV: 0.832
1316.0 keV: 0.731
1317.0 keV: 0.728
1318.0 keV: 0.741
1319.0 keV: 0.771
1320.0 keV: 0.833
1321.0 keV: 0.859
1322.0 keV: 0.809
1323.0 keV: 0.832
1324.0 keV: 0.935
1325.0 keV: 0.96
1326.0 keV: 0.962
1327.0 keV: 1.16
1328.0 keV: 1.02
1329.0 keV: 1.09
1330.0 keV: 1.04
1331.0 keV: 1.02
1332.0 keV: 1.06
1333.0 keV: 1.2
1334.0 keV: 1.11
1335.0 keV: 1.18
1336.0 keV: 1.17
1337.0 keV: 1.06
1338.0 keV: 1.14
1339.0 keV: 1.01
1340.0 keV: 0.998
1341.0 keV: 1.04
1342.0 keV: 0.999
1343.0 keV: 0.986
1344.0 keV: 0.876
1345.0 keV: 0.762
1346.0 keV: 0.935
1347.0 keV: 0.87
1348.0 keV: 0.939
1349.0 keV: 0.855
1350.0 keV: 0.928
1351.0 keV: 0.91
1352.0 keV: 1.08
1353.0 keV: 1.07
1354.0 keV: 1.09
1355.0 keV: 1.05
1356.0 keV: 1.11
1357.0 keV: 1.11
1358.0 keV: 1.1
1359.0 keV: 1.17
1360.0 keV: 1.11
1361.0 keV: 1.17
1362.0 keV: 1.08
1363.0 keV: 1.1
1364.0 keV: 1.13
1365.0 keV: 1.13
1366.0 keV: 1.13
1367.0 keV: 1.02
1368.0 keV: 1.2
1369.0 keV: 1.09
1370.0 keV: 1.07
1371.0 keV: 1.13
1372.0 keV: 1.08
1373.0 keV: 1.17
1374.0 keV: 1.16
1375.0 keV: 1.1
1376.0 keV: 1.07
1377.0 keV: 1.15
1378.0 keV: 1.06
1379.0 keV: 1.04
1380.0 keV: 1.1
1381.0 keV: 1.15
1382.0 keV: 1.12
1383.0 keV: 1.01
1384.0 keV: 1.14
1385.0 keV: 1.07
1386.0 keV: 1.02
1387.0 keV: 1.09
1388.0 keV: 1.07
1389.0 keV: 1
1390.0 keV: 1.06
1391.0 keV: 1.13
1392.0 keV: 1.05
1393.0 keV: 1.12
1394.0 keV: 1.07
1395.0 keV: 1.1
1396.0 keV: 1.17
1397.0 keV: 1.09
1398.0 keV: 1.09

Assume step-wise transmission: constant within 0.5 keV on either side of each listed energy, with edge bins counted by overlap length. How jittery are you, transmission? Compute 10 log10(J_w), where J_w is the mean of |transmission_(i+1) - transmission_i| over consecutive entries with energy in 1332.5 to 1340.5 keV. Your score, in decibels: -11.4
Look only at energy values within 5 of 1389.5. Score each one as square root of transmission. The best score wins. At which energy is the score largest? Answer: 1391.0 keV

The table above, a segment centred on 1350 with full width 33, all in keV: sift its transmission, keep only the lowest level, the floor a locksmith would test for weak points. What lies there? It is 0.762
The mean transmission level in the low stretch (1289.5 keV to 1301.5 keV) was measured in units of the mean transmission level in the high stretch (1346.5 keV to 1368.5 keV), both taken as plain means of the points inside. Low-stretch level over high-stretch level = 1.20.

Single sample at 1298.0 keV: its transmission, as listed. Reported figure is 1.29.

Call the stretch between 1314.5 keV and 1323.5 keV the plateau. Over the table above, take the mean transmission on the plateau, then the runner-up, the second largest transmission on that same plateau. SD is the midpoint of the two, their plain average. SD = 0.81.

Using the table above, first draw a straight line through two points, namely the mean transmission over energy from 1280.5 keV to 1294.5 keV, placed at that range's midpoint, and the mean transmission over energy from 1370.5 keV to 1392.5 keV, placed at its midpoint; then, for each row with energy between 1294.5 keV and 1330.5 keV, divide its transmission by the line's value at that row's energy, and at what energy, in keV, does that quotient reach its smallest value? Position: 1317.0 keV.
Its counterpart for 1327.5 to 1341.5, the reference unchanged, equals 1328.0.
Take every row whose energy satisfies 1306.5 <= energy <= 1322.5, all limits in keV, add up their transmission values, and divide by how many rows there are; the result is 0.85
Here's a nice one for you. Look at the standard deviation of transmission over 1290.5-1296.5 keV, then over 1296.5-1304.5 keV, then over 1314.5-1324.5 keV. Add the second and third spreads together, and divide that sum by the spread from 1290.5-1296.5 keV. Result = 2.5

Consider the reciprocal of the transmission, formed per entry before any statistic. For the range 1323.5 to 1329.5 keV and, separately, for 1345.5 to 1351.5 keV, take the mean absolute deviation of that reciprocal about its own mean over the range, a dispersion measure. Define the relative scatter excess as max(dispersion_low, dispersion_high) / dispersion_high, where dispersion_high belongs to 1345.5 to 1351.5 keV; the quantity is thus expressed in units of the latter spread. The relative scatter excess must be 1.8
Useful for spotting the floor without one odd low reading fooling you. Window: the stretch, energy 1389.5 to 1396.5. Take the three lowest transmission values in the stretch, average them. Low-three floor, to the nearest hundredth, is 1.06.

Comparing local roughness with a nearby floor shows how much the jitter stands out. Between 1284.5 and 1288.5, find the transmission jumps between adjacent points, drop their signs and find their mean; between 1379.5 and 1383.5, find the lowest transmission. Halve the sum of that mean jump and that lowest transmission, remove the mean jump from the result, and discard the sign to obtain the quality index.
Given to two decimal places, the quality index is 0.48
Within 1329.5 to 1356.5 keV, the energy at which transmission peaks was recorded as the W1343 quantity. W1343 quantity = 1333.0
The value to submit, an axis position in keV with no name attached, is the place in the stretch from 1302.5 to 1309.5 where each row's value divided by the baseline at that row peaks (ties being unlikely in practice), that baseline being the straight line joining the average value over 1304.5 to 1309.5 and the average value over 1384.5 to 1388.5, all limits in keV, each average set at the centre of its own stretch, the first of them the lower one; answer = 1305.0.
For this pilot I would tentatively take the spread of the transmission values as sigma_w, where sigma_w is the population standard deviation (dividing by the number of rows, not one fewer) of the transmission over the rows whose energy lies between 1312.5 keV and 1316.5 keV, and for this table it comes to 0.046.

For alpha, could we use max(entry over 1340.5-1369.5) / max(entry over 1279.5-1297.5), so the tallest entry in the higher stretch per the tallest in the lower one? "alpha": 0.81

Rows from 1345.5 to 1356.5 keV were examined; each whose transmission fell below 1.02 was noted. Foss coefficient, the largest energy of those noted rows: 1351.0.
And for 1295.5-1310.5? 1310.0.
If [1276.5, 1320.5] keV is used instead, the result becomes 1320.0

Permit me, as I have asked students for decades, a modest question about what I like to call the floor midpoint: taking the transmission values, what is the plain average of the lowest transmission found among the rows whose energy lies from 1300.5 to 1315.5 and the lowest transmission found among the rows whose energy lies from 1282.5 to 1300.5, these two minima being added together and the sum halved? 1.00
